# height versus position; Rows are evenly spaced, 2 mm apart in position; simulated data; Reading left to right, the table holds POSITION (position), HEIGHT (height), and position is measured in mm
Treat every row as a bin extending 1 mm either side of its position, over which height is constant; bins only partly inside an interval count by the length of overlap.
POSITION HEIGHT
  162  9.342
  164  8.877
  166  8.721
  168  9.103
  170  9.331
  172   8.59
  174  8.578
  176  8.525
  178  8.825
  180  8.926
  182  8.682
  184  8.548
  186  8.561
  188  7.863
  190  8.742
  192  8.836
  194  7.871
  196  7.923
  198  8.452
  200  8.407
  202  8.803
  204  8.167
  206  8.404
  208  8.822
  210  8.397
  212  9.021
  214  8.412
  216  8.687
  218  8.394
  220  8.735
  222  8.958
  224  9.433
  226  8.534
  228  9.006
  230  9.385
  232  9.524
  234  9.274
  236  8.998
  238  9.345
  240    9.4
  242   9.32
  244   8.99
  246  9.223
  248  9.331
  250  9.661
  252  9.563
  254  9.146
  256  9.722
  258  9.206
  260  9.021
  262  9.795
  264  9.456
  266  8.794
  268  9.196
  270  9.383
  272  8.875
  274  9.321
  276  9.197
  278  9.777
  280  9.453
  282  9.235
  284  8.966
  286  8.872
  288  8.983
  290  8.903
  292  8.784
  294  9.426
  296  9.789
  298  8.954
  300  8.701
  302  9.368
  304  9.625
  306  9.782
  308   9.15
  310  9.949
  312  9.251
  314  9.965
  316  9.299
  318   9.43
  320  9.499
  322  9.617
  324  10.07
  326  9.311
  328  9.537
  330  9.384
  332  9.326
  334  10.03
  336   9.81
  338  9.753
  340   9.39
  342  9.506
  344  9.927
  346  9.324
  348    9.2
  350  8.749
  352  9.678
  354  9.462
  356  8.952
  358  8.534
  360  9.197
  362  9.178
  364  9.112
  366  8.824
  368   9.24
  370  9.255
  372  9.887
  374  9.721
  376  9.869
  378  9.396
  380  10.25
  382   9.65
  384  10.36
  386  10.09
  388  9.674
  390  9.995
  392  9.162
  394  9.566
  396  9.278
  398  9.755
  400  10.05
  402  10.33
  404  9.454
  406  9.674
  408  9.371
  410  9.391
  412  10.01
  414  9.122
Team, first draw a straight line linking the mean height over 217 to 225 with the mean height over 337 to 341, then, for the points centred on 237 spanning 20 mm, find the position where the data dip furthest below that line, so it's 244 mm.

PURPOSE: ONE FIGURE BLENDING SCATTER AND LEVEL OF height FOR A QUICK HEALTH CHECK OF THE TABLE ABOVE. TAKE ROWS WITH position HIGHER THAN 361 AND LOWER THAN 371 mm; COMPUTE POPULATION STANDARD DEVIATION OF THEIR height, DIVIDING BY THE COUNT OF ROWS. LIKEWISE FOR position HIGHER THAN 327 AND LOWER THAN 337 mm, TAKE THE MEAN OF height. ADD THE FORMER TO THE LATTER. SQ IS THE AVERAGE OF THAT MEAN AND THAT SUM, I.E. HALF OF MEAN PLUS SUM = 9.70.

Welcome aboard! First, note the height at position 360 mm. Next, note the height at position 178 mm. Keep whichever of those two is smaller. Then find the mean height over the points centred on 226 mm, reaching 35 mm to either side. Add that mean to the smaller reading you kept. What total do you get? 17.7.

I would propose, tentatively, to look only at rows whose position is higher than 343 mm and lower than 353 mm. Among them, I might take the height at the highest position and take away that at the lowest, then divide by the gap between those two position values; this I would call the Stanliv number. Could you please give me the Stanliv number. -0.03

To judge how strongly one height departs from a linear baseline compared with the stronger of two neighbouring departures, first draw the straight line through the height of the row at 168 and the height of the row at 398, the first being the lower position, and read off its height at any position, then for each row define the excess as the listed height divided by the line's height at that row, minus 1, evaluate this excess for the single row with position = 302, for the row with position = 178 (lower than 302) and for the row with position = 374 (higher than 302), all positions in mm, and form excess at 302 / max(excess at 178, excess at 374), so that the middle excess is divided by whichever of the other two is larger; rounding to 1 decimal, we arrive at -3.4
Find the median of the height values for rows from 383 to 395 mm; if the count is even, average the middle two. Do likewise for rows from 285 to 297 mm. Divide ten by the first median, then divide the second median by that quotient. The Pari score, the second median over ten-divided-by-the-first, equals 8.8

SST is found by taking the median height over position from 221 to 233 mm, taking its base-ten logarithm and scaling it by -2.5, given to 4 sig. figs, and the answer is -2.409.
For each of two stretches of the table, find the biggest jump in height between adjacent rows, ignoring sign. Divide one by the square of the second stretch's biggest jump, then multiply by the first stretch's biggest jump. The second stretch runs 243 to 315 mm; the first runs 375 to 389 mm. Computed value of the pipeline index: 1.22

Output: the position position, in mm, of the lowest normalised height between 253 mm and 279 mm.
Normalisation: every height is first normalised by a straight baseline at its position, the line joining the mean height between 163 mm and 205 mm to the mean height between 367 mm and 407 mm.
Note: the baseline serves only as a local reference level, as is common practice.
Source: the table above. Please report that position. 266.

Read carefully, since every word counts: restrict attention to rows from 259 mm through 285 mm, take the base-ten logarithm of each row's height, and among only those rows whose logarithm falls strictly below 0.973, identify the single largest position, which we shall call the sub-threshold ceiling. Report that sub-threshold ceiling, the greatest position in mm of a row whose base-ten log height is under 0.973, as 284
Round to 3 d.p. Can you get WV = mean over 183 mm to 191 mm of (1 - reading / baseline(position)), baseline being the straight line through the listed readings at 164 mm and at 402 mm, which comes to 0.065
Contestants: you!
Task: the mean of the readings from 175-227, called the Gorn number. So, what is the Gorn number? 8.57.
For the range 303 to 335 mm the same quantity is 9.58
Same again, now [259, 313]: 9.26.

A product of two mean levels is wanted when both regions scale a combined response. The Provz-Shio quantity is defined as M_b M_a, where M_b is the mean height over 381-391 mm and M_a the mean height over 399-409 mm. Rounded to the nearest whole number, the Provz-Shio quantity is 97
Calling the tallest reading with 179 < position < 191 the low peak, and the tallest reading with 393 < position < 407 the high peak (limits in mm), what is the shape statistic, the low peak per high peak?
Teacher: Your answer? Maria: 0.86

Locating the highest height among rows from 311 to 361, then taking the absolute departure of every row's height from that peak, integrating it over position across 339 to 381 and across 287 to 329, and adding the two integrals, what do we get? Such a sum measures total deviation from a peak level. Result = 59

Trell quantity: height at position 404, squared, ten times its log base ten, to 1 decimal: 19.5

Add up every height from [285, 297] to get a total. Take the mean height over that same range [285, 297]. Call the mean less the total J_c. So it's -46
